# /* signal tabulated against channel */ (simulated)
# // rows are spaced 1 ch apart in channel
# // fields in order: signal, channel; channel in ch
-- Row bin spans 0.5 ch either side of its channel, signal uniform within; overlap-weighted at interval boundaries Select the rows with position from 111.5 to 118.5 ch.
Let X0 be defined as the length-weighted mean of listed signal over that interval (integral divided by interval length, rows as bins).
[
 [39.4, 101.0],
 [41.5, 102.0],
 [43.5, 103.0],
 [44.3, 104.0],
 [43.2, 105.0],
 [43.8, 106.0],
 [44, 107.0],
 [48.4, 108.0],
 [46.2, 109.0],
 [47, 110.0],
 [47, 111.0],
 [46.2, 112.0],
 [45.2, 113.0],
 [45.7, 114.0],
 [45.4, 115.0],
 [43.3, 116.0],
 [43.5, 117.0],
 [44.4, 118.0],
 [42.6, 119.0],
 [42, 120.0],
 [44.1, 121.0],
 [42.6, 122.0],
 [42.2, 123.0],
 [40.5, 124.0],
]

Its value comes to 44.8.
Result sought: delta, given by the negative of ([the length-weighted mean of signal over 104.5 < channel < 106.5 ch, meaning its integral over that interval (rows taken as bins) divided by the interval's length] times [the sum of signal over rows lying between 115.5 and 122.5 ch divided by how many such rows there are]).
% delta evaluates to -1880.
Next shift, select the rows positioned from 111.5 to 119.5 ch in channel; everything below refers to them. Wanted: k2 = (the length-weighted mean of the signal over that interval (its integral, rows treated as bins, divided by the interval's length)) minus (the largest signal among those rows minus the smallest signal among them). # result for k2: 40.9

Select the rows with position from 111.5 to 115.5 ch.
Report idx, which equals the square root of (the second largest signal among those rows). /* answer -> 6.76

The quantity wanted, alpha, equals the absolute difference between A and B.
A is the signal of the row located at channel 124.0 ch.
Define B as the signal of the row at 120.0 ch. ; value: 1.5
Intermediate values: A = 40.5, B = 42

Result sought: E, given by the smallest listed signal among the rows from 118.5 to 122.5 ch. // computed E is 42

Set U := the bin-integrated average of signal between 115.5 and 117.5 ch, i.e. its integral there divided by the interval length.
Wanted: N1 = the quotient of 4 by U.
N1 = 0.092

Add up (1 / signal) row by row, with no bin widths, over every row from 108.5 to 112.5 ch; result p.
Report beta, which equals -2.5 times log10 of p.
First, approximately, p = 0.086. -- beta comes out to 2.67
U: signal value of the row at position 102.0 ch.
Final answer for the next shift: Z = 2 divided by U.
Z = 0.048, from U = 41.5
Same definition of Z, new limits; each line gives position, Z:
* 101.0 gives 0.051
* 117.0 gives 0.046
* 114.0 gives 0.044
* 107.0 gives 0.045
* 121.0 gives 0.045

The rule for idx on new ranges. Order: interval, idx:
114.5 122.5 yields 6.66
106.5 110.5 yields 6.86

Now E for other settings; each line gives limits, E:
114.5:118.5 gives 43.3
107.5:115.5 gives 45.2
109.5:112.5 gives 46.2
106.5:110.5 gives 44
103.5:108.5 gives 43.2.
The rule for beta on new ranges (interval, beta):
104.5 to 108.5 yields 2.62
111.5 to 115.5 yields 2.64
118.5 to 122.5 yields 2.57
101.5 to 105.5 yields 2.58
